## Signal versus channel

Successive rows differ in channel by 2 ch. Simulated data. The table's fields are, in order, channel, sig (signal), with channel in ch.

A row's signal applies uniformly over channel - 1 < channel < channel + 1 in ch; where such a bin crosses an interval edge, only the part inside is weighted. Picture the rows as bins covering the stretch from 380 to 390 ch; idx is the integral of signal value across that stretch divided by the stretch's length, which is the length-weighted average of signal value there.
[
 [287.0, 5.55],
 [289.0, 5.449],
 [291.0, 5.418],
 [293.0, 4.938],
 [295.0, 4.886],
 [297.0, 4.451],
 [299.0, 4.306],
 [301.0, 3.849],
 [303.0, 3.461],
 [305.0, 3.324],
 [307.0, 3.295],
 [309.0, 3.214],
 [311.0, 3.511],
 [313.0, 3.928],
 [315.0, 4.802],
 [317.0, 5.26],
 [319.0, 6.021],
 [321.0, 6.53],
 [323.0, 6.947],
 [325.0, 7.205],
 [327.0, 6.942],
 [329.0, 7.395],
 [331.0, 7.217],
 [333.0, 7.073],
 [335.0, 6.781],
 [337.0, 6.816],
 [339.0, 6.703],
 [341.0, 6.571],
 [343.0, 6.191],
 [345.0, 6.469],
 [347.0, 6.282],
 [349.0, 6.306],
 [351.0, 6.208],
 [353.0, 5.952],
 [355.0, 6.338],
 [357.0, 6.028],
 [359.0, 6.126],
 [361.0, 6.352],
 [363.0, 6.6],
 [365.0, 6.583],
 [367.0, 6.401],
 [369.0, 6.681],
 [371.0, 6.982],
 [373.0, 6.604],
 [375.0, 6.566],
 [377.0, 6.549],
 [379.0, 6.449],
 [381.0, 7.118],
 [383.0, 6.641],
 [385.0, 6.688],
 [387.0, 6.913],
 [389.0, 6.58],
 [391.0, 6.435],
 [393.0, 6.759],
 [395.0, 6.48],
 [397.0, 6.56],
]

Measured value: 6.79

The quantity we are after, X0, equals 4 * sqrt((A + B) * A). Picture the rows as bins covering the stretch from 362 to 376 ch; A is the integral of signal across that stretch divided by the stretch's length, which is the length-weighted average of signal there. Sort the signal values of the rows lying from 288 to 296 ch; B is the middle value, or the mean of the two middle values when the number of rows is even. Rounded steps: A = 6.63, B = 5.18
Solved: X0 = 35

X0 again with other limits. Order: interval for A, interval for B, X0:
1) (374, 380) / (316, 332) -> 37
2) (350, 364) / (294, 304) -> 32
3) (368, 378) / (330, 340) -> 38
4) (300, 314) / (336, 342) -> 24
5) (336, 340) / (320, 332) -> 39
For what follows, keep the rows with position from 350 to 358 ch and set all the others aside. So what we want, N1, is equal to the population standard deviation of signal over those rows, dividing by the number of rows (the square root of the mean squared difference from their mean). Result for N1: 0.15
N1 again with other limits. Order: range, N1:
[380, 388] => 0.19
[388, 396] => 0.12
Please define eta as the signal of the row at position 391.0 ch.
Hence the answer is 6.435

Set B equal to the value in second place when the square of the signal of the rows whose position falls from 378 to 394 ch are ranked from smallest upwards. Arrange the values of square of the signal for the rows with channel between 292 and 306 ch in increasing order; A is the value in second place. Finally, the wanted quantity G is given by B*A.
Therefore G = 498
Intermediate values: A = 12.0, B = 41.6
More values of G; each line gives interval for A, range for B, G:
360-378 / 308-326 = 505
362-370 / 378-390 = 1876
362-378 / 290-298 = 1024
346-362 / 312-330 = 838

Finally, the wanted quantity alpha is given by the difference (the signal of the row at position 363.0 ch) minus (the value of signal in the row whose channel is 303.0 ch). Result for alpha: 3.1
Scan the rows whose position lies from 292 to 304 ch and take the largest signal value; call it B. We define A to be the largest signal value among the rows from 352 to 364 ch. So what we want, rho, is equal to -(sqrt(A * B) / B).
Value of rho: -1.16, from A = 6.6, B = 4.938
